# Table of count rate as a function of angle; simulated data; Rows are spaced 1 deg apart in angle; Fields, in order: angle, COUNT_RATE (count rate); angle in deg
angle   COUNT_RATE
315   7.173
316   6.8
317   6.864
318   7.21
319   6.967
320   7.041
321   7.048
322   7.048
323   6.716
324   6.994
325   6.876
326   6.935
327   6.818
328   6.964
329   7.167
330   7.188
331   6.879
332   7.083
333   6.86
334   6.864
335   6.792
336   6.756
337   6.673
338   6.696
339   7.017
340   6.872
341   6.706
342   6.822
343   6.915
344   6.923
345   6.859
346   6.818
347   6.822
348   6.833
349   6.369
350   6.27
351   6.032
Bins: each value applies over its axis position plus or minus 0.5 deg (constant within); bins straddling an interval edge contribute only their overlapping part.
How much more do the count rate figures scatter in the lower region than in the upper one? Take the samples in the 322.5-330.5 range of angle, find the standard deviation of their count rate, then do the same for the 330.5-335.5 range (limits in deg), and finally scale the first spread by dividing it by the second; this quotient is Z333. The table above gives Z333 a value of 1.5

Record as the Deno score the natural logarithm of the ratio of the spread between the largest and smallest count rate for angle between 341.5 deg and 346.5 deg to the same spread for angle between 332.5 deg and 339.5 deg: -1.2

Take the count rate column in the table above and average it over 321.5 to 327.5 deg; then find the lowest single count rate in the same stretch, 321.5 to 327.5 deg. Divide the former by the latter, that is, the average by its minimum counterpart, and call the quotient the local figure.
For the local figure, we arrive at 1.03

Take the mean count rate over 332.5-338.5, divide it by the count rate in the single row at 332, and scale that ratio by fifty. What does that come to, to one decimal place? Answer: 47.8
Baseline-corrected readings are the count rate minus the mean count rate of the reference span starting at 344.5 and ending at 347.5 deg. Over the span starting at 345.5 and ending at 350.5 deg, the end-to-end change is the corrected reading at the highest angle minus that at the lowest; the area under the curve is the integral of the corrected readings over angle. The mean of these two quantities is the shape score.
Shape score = -0.8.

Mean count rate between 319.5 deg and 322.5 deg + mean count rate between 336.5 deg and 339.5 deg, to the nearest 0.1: 13.8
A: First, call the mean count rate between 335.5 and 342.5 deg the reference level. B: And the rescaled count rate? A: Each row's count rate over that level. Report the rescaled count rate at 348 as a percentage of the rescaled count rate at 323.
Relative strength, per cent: 102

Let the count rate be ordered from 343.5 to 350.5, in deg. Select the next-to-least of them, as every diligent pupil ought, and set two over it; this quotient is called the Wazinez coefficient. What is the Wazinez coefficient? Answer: 0.314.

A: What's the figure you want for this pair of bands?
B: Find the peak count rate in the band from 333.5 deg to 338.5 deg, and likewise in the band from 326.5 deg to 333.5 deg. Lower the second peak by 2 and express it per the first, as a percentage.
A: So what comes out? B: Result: 75.6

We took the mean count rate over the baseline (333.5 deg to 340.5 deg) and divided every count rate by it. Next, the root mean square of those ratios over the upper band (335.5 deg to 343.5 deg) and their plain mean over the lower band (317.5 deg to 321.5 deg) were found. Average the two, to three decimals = 1.019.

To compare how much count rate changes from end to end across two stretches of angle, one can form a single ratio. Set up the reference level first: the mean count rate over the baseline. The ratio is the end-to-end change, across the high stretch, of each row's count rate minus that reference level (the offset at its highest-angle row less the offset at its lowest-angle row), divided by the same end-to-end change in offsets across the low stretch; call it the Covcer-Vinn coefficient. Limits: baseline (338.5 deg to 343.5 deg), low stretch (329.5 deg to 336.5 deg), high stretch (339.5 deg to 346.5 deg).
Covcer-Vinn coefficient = 0.1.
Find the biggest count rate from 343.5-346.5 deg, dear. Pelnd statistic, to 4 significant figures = 6.923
